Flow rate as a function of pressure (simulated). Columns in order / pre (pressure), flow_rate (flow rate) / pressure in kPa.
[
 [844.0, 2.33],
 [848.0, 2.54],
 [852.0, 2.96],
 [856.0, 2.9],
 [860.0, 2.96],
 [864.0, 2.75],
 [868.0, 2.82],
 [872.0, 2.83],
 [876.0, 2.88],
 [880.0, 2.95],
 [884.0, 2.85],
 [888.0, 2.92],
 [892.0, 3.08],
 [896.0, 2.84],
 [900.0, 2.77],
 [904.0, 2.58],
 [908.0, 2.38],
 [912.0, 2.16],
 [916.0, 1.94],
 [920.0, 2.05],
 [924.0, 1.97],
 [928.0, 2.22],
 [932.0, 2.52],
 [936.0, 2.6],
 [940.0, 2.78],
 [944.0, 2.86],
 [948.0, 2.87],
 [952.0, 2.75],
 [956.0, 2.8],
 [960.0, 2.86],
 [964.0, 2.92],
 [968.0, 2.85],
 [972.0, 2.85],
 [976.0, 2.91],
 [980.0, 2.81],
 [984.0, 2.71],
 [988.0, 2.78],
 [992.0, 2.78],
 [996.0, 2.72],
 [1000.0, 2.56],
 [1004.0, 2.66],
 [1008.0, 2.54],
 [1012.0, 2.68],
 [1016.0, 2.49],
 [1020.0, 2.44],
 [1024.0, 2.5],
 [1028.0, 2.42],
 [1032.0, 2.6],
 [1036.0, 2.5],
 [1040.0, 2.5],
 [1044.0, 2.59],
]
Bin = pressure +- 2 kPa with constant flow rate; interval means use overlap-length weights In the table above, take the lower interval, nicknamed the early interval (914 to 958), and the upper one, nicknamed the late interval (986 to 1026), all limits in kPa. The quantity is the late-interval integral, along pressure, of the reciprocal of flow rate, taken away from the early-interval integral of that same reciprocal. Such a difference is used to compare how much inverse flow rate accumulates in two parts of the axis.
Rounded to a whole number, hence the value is 3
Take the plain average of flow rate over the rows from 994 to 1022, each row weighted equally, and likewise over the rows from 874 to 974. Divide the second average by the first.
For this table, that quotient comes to 1.03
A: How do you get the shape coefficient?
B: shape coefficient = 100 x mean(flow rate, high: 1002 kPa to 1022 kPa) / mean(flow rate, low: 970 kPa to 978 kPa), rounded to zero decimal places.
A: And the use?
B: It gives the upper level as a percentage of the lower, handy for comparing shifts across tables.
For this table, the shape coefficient 89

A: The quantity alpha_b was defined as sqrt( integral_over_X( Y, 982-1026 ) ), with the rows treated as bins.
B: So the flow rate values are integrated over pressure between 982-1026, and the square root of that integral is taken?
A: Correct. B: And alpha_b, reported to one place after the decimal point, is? 10.7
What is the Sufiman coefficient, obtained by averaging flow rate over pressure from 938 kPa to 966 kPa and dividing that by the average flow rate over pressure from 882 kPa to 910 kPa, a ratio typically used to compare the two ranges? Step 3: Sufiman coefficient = 1.02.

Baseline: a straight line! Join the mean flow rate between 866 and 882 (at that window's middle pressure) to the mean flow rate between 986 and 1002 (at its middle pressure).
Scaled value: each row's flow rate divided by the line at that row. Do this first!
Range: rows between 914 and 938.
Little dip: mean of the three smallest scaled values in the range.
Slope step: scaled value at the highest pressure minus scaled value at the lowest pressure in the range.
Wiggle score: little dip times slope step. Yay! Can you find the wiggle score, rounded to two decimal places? 0.17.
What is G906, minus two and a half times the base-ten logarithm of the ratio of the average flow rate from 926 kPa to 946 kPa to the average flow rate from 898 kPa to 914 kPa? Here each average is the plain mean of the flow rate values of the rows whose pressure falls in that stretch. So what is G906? -0.05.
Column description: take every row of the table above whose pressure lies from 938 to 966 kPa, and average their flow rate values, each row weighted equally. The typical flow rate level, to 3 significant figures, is 2.83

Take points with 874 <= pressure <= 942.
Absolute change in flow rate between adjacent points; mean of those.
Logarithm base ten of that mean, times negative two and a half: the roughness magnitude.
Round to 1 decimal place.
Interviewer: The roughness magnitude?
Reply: 2.0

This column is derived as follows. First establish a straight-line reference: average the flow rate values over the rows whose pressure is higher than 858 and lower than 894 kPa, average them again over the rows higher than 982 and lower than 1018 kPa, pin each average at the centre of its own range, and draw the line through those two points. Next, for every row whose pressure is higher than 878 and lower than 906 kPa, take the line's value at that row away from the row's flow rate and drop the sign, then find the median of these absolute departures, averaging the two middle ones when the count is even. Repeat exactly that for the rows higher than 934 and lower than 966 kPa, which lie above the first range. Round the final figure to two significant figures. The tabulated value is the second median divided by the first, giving 1.6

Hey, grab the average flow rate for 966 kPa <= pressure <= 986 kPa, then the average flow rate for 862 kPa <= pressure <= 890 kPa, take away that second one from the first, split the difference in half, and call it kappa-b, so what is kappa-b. -0.02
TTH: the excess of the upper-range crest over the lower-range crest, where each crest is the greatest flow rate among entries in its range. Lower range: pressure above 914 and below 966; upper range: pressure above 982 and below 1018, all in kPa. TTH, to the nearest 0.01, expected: -0.14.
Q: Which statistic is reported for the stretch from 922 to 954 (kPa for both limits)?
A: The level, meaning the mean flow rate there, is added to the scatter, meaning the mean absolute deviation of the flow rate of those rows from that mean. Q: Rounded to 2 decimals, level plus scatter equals 2.82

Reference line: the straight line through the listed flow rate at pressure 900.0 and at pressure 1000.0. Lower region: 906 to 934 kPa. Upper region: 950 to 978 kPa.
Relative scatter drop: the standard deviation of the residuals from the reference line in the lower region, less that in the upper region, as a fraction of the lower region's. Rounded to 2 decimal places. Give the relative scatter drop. 0.66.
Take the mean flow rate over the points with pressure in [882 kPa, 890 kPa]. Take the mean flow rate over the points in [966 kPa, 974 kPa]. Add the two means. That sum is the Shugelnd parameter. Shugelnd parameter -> 5.7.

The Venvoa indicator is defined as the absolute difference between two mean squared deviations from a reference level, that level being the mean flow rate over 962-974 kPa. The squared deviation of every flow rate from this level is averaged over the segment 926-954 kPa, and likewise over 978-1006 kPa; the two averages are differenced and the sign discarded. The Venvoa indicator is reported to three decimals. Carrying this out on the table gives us 0.062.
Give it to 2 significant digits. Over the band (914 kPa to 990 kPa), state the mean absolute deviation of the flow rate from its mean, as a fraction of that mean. 0.10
